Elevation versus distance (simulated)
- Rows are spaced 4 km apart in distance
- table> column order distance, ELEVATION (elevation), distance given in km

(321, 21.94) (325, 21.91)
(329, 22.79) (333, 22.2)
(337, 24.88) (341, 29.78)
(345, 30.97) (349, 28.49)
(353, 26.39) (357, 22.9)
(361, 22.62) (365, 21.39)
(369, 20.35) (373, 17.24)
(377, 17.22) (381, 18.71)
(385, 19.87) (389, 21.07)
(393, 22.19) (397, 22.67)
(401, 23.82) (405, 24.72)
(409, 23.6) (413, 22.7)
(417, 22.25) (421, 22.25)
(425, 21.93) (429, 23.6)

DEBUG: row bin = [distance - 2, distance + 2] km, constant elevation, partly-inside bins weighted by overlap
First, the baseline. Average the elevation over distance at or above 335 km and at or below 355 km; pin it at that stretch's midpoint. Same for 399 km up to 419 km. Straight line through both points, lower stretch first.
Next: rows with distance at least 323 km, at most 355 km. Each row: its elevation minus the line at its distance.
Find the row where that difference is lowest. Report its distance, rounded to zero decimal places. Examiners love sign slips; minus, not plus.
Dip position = 325 km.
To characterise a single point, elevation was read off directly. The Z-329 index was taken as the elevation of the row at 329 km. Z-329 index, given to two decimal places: 22.79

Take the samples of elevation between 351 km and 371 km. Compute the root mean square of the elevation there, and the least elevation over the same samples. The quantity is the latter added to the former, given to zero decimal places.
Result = 43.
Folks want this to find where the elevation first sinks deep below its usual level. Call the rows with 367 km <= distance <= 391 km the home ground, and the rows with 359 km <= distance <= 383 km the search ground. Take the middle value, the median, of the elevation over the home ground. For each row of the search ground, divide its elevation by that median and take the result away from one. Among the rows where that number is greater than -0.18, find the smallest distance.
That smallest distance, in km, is 361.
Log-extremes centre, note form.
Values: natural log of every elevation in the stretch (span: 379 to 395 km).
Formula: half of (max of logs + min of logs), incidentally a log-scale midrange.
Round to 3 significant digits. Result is 3.01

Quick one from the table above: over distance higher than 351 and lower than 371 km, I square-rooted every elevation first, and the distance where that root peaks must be 353 km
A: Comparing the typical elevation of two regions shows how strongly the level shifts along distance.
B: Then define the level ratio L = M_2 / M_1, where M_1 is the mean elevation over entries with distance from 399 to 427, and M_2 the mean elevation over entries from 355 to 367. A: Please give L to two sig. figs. 0.97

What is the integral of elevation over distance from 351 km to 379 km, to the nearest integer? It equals 592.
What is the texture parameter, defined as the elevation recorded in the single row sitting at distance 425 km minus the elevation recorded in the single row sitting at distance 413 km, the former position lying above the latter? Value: -1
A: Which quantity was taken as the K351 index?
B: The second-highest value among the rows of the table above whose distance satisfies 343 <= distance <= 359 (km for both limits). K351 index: 28.49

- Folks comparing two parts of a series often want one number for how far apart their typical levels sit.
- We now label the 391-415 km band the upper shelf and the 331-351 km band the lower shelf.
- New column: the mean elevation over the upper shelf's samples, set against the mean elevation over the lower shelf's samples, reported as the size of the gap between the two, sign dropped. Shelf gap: 4.0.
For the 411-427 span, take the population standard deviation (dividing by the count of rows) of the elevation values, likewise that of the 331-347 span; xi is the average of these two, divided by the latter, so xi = 0.54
